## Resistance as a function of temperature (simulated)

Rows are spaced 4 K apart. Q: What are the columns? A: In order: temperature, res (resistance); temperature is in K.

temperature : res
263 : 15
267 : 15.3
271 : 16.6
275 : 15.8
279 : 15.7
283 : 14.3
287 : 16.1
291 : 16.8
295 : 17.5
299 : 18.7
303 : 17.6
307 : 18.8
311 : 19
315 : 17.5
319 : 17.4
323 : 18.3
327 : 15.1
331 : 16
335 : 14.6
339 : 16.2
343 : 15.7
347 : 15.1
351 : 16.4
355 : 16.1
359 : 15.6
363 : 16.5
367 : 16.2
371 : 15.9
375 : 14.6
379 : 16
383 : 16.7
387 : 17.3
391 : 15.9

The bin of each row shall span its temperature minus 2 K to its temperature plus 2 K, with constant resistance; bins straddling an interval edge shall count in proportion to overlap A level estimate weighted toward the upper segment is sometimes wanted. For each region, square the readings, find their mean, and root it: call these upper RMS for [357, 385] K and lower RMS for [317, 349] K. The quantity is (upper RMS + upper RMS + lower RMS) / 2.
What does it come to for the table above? 24.0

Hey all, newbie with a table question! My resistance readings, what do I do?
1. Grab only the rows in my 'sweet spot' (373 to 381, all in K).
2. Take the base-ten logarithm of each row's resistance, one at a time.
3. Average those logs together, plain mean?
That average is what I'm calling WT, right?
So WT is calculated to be 1.18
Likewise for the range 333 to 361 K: 1.19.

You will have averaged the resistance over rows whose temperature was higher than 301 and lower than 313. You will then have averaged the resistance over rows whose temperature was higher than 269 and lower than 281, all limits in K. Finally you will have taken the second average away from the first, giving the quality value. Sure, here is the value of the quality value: 2.4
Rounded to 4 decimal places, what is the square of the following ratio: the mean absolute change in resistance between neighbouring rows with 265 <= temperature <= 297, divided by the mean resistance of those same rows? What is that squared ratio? 0.0037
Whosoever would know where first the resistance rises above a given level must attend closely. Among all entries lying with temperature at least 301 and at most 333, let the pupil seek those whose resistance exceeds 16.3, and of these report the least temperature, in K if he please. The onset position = 303 K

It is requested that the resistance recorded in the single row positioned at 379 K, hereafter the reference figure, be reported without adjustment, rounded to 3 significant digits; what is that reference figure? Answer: 16.0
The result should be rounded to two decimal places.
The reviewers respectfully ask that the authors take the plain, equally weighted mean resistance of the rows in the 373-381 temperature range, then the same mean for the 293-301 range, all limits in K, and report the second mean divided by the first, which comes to 1.18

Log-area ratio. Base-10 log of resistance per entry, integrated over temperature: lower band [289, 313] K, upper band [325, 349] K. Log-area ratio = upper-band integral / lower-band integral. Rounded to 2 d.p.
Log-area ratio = 0.95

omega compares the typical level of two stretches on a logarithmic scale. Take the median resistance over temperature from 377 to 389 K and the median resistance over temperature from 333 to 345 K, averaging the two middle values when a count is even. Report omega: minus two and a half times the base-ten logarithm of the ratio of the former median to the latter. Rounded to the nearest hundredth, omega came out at -0.07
